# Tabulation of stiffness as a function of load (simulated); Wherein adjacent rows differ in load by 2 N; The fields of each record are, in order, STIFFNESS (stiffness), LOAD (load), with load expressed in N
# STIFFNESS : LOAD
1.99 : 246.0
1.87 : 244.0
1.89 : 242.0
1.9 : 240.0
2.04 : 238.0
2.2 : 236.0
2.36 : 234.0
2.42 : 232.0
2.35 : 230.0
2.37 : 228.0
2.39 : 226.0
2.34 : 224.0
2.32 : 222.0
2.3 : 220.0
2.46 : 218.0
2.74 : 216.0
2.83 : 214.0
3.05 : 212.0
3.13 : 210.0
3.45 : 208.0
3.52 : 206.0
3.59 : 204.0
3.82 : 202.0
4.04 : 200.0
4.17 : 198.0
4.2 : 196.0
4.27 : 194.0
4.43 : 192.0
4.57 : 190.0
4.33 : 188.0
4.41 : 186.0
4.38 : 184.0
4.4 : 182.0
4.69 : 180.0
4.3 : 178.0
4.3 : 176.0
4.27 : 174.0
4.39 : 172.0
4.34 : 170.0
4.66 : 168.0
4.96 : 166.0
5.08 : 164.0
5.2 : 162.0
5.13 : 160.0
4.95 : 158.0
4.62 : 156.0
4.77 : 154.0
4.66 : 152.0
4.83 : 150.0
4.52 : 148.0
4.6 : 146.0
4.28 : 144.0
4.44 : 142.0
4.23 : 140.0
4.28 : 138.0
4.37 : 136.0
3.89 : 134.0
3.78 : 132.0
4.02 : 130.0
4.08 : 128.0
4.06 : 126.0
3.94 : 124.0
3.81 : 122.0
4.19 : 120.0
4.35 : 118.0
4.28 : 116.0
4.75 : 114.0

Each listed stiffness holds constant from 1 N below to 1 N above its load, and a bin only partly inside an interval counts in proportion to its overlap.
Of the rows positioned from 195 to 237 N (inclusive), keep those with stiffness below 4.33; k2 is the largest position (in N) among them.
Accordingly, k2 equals 236.0 N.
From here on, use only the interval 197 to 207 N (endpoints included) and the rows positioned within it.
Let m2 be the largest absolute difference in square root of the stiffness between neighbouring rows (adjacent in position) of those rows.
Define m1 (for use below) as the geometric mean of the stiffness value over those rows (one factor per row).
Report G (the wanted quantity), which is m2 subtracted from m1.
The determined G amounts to 3.8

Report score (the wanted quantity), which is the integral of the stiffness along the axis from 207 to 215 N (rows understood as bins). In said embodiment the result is 25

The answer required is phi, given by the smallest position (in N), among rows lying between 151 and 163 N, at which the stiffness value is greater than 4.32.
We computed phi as 152.0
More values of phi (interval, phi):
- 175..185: 180.0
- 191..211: 192.0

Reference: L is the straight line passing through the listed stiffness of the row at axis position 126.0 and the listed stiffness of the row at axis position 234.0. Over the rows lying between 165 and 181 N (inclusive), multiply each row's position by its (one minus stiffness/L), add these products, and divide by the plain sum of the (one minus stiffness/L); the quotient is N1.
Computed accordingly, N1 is 173.0 N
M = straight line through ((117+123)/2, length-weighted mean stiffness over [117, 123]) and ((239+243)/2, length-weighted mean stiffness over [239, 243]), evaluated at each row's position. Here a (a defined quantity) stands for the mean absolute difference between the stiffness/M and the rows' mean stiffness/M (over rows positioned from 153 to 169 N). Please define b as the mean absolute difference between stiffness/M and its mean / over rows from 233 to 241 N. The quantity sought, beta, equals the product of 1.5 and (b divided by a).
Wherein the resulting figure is 1.3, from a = 0.066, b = 0.059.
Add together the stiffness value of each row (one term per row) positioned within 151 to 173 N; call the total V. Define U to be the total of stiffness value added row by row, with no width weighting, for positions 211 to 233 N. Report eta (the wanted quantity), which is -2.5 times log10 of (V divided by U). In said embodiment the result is -0.7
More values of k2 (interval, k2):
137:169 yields 144.0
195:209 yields 208.0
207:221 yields 220.0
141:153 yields 144.0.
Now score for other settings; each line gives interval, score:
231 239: 18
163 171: 38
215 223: 20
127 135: 32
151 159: 38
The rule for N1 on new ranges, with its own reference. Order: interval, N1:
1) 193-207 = 199.3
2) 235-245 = 240.7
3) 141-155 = 149.0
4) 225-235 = 227.3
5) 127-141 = 138.4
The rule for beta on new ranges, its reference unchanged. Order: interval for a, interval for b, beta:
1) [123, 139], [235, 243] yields 1.1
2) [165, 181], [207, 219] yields 2.2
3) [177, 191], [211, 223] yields 2.8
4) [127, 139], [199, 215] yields 2.4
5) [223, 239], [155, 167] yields 2.9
